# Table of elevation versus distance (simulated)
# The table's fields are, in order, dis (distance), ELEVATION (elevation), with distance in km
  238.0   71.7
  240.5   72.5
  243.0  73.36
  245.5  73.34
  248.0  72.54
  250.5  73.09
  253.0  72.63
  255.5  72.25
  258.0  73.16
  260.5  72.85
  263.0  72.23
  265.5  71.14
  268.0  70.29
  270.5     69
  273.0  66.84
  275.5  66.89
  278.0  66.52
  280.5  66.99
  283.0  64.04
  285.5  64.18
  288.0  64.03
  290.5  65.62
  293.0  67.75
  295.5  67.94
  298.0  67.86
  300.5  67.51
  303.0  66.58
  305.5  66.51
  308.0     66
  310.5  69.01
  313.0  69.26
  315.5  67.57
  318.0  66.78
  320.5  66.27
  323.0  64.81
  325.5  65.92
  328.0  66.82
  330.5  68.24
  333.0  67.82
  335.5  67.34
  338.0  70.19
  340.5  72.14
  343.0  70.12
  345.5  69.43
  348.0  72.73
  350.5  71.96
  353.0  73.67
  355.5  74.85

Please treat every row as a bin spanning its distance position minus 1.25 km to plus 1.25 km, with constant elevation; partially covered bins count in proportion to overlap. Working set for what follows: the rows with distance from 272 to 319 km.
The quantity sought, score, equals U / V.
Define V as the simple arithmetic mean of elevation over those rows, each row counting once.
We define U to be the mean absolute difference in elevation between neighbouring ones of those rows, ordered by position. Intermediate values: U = 0.87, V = 66.7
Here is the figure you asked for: 0.0131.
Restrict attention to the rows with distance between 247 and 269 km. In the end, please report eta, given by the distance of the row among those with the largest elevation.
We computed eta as 258.0 km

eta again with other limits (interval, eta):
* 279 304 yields 295.5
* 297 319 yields 313.0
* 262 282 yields 263.0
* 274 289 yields 280.5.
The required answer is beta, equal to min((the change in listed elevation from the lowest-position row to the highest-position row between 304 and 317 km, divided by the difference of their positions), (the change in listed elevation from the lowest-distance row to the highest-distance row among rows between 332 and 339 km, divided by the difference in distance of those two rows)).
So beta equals 0.11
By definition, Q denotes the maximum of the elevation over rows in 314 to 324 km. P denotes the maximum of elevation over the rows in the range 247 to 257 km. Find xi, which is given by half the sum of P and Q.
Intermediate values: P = 73.09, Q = 67.57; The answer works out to 70.3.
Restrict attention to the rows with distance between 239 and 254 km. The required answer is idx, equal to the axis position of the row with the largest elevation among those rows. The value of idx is 243.0 km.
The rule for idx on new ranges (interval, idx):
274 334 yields 313.0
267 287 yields 268.0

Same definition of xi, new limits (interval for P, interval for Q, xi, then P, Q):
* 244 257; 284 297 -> 70.6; 73.34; 67.94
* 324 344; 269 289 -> 70.6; 72.14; 69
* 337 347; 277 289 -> 69.6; 72.14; 66.99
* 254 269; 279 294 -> 70.5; 73.16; 67.75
